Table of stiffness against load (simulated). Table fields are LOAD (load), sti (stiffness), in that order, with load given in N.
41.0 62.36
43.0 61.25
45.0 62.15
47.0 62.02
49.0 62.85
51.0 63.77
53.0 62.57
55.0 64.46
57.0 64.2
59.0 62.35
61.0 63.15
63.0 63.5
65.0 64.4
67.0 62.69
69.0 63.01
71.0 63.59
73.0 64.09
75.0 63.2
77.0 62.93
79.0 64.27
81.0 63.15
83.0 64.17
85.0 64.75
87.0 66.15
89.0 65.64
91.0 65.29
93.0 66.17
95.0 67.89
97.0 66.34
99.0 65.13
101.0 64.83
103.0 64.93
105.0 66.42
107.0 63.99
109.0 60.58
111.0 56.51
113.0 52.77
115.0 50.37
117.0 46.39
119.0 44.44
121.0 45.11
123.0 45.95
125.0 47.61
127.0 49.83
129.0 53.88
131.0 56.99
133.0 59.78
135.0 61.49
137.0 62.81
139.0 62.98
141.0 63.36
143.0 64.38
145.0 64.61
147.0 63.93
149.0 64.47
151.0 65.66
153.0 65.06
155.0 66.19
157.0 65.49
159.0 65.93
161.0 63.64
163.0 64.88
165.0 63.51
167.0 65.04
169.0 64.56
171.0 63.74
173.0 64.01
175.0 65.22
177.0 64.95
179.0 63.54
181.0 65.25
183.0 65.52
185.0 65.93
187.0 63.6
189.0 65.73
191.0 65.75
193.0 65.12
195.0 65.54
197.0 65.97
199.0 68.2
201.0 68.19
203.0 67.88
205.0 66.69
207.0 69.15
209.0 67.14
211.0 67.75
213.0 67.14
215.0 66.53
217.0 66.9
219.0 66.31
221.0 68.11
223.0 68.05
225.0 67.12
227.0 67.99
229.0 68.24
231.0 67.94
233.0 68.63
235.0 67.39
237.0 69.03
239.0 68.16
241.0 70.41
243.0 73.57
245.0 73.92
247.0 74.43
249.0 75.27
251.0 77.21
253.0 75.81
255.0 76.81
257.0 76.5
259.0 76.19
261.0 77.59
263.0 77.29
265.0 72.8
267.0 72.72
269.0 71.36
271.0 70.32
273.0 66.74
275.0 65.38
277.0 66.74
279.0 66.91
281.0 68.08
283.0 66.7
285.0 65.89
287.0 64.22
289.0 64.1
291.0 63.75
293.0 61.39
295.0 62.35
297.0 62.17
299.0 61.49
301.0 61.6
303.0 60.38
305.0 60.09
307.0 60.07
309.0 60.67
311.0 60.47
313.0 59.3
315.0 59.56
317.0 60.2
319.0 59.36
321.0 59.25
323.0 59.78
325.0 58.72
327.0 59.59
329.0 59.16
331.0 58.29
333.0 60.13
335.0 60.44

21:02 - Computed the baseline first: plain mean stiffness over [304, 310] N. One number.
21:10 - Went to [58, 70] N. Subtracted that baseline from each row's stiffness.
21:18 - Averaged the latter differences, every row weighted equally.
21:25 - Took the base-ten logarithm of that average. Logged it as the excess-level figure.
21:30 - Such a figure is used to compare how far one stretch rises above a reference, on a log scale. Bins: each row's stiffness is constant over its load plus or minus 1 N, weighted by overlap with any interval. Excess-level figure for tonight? 0.46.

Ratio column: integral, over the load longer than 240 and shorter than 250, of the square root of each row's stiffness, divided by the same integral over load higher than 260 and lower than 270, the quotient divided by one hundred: 0.0099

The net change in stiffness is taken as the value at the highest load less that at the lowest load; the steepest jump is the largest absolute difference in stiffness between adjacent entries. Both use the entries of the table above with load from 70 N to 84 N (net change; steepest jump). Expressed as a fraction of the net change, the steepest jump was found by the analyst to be 2.3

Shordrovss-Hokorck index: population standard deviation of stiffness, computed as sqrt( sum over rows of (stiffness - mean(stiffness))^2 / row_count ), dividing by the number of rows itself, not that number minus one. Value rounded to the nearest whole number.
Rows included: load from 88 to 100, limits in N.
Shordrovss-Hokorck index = 1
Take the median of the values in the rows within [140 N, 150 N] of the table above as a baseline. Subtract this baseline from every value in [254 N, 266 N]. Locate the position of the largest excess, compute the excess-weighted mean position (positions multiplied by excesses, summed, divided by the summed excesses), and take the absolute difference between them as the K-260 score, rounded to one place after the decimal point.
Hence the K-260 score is 1.2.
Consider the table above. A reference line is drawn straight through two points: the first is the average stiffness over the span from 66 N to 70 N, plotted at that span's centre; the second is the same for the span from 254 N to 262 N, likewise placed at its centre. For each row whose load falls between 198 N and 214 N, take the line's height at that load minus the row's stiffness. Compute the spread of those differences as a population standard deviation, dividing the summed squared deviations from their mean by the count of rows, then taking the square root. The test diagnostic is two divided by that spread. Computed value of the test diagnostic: 2.2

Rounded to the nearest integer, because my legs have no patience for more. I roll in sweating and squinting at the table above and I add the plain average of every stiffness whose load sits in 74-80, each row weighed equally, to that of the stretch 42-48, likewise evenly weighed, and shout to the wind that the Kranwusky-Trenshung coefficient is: 125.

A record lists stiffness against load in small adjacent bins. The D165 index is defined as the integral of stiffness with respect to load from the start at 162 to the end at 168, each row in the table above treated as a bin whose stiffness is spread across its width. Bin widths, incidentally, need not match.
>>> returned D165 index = 387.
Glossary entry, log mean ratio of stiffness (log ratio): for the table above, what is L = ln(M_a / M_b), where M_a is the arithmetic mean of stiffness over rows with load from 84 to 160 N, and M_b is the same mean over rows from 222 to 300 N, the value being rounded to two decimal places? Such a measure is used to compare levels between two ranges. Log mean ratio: -0.14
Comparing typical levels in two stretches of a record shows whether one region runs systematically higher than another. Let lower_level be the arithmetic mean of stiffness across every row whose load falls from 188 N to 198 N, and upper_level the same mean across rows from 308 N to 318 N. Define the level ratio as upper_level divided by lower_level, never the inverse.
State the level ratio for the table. 0.91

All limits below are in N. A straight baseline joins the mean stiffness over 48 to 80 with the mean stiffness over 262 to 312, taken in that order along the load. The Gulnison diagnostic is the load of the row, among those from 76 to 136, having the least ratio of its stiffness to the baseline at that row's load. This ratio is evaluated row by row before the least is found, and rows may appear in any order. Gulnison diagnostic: 119.0 N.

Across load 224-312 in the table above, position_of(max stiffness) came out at 261.0 N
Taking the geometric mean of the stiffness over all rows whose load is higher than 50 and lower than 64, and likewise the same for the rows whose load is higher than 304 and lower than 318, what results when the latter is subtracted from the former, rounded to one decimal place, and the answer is 3.4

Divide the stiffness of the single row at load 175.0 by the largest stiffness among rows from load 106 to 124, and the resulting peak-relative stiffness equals 1.02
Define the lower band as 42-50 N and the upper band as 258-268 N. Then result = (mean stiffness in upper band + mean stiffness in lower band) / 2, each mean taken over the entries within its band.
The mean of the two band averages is 69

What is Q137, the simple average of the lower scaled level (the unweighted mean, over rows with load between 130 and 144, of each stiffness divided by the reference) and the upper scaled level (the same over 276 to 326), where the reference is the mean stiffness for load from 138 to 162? 0.96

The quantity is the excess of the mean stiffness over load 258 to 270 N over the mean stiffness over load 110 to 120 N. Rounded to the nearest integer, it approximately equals 25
